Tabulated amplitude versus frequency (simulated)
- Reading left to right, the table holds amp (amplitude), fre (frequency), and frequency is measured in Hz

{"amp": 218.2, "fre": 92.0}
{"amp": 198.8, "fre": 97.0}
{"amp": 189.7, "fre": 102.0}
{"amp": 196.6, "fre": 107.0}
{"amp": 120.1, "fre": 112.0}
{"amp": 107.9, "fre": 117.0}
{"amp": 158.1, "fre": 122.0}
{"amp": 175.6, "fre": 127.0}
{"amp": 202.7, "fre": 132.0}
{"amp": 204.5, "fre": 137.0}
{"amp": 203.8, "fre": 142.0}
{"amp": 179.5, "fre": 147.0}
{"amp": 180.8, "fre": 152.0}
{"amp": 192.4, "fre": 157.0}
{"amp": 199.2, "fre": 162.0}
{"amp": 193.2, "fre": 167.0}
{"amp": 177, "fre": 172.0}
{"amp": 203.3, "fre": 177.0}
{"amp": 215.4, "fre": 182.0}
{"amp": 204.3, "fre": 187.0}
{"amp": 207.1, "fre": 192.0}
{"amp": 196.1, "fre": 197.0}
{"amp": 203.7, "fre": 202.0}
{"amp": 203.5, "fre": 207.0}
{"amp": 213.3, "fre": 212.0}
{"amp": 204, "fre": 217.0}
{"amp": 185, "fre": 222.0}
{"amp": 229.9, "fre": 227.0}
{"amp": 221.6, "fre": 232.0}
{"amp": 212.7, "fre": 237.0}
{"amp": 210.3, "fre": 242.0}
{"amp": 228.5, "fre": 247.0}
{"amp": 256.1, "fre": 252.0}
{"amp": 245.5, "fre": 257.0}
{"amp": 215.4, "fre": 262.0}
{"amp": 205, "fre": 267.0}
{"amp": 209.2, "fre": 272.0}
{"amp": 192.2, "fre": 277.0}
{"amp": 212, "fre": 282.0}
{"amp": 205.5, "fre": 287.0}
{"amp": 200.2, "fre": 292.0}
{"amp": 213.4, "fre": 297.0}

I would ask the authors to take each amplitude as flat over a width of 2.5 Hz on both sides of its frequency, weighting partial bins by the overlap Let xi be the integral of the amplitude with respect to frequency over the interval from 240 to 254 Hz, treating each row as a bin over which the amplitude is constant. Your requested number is 3241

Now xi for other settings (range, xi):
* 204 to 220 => 3298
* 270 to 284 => 2856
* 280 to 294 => 2882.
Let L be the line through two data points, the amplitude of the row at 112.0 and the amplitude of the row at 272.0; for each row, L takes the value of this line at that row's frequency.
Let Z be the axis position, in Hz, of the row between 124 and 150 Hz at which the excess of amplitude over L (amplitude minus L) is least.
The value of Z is 147.0 Hz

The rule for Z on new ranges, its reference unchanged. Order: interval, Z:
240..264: 262.0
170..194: 172.0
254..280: 277.0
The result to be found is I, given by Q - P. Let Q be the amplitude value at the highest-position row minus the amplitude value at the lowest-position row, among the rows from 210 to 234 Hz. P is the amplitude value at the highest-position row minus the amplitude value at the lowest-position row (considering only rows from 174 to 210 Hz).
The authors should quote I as 8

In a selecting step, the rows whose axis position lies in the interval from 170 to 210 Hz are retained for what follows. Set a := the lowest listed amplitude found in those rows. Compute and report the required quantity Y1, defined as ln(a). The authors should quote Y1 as 5.18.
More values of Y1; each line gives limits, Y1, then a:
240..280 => 5.26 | 192.2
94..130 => 4.68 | 107.9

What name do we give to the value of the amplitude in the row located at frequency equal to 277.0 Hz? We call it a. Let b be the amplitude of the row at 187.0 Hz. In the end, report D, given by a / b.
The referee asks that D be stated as 0.94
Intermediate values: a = 192.2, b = 204.3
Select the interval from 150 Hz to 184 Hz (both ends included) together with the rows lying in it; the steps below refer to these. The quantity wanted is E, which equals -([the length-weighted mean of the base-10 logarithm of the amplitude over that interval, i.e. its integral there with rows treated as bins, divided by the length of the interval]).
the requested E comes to -2.29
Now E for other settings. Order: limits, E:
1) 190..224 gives -2.30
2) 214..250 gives -2.33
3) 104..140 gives -2.21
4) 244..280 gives -2.34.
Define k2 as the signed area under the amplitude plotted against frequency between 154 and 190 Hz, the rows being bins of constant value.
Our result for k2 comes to 7118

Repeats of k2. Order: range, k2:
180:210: 6149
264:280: 3246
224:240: 3519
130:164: 6614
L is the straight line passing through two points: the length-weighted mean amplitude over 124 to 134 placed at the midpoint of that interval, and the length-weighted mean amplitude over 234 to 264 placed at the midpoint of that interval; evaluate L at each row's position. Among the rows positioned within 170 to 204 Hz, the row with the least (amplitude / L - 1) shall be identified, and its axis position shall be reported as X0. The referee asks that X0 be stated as 172.0 Hz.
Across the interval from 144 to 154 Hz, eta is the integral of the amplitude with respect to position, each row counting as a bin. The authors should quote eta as 1813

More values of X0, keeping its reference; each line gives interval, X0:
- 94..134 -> 117.0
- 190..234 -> 222.0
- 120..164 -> 122.0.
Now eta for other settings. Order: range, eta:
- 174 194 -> 4135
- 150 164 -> 2672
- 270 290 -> 4090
